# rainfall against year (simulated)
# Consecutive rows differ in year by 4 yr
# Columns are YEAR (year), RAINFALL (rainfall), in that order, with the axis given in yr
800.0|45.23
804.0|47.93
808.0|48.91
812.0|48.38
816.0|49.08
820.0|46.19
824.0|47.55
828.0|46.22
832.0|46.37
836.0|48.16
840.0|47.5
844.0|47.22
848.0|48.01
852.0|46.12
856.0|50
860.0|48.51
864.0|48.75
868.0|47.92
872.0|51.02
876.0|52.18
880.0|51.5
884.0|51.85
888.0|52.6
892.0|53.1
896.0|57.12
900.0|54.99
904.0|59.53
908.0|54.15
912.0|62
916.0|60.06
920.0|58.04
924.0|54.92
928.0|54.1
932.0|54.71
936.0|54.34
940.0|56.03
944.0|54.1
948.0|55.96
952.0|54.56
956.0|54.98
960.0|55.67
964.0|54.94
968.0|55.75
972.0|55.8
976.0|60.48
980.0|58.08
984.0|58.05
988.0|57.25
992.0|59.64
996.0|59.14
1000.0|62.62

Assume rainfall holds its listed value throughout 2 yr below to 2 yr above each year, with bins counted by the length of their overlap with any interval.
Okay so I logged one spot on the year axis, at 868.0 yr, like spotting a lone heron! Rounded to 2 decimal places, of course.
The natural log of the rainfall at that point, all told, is 3.87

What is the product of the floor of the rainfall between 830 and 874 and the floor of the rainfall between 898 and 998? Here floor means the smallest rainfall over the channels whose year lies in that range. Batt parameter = 2495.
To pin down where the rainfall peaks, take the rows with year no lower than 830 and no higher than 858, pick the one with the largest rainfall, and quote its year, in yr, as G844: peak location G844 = 856.0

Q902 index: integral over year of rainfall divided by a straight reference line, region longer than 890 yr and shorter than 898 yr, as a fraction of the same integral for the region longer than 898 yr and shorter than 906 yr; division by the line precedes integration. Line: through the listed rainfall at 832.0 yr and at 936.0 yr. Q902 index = 0.97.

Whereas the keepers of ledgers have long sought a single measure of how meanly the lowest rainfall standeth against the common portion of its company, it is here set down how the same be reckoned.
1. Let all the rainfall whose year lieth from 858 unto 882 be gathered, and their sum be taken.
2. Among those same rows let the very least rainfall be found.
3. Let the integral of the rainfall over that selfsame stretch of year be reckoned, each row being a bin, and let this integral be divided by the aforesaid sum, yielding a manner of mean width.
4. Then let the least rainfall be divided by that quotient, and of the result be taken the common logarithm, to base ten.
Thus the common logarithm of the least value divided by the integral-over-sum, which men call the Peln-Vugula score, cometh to 1.08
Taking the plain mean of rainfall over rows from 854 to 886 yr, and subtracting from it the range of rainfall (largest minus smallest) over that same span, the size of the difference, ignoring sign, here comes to 46.0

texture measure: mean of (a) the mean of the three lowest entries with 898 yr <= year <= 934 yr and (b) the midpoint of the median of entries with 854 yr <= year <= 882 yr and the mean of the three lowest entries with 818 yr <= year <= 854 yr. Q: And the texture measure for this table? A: 51.2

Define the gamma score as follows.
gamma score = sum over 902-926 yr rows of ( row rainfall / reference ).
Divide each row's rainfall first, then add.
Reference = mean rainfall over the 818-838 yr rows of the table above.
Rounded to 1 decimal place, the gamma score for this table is 7.4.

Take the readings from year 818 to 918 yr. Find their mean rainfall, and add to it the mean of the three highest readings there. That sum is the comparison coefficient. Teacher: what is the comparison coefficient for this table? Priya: 112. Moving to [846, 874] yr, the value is 99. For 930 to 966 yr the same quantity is 111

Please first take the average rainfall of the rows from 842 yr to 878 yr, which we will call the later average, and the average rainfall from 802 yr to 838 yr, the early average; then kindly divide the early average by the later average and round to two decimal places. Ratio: 0.98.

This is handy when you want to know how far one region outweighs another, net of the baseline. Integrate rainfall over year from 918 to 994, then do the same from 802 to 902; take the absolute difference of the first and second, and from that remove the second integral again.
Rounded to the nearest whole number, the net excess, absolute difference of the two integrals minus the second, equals -4270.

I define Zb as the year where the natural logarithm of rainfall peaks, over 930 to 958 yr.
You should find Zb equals 940.0 yr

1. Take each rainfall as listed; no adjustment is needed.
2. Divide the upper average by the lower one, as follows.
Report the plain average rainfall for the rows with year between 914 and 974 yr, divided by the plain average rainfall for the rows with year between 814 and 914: 1.10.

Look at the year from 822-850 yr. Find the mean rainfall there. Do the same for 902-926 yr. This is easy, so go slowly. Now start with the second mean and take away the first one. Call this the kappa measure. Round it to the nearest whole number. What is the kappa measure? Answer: 11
